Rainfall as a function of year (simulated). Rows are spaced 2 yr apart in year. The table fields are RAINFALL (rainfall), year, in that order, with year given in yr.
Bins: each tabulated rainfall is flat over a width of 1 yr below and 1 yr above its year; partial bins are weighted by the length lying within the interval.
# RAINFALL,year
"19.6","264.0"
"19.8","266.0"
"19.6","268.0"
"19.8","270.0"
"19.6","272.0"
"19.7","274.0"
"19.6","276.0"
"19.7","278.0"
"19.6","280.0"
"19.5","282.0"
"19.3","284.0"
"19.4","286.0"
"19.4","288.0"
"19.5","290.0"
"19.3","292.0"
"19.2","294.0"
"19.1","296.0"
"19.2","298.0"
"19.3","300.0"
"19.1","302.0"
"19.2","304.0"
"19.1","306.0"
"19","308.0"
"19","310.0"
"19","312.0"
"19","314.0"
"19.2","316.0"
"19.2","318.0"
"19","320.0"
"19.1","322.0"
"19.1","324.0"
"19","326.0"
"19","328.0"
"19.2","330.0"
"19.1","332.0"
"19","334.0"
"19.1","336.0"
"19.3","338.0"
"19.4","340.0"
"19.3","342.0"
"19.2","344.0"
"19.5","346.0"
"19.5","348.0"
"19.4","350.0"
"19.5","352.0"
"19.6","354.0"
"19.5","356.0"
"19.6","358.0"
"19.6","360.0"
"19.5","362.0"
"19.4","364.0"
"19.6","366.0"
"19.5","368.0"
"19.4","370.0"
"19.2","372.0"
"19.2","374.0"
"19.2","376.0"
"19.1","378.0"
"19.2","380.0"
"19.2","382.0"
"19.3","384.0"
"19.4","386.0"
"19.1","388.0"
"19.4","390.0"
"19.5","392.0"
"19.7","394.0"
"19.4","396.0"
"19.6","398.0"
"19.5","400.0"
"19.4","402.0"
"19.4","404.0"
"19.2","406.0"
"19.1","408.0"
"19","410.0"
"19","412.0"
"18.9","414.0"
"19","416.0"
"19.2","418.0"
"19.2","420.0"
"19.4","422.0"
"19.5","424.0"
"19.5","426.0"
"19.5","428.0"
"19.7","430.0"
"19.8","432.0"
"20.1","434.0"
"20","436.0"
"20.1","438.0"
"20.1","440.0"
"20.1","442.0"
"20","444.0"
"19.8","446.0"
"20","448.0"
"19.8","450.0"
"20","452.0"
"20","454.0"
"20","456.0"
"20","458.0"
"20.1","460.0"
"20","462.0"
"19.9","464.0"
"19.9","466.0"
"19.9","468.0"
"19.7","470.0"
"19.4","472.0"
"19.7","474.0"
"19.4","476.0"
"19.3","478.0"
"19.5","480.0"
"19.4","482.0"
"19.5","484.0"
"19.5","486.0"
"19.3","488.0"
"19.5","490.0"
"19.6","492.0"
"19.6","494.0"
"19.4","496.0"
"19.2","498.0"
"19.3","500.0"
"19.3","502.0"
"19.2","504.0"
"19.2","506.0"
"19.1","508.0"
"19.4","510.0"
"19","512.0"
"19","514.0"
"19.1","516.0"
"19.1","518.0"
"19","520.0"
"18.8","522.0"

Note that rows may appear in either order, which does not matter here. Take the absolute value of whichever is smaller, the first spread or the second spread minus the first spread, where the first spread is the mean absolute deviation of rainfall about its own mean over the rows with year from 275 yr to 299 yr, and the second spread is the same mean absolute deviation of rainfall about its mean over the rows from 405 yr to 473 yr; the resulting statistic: 0.15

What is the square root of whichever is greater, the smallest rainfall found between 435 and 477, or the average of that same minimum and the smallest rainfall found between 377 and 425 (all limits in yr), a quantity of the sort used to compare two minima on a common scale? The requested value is 4.40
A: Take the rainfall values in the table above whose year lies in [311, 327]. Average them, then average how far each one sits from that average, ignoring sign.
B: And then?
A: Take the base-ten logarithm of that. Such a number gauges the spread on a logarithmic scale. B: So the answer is -1.12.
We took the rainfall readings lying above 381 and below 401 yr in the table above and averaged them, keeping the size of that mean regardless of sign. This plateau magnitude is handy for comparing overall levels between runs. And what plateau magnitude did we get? 19.4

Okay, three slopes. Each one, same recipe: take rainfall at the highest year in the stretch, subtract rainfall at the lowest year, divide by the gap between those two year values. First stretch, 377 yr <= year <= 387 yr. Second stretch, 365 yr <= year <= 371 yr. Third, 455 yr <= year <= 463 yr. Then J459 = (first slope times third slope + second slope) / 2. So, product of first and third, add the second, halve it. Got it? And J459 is -0.025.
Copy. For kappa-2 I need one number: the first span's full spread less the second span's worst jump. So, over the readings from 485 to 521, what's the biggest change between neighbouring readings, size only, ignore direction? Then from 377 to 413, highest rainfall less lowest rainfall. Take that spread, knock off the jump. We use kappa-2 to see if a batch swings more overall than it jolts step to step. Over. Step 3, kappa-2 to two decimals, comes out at 0.30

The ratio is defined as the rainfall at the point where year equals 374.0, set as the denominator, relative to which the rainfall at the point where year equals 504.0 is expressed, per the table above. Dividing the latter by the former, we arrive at 1.00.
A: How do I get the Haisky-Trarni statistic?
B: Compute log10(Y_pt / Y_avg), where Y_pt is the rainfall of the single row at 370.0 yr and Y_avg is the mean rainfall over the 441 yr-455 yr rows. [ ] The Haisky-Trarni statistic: -0.012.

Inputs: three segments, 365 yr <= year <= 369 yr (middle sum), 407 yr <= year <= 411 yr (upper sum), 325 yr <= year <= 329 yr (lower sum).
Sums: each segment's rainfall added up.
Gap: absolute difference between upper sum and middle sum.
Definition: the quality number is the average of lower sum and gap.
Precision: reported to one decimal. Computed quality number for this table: 19.5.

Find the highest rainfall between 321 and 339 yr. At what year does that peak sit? 338.0 yr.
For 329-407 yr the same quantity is 394.0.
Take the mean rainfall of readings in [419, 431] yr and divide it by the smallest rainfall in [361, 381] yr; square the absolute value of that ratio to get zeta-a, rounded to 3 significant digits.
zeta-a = 1.04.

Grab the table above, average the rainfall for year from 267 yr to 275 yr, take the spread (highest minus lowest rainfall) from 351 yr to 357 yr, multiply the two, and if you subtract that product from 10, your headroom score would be 8.0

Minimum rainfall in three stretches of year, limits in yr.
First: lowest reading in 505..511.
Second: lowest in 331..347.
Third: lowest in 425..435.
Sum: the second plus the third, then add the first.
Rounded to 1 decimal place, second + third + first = 57.6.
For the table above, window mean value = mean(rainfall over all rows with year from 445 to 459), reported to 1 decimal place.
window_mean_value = 19.9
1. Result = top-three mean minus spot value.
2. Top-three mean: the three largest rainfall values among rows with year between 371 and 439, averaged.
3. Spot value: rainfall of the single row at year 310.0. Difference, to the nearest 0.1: 1.1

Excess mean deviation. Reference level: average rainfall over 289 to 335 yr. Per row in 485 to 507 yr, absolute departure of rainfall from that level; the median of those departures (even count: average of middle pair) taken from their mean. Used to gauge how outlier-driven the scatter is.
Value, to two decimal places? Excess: 0.07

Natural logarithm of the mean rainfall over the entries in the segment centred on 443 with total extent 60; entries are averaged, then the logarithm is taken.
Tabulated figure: 2.98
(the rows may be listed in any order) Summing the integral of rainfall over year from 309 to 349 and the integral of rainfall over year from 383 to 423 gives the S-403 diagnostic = 1538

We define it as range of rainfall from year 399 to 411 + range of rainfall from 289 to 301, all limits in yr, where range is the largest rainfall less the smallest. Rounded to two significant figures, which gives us 0.90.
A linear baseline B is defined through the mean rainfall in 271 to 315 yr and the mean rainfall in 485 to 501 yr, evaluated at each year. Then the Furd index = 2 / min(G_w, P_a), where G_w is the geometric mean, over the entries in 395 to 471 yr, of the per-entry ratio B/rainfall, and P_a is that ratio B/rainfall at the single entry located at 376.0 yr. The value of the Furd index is 2.03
